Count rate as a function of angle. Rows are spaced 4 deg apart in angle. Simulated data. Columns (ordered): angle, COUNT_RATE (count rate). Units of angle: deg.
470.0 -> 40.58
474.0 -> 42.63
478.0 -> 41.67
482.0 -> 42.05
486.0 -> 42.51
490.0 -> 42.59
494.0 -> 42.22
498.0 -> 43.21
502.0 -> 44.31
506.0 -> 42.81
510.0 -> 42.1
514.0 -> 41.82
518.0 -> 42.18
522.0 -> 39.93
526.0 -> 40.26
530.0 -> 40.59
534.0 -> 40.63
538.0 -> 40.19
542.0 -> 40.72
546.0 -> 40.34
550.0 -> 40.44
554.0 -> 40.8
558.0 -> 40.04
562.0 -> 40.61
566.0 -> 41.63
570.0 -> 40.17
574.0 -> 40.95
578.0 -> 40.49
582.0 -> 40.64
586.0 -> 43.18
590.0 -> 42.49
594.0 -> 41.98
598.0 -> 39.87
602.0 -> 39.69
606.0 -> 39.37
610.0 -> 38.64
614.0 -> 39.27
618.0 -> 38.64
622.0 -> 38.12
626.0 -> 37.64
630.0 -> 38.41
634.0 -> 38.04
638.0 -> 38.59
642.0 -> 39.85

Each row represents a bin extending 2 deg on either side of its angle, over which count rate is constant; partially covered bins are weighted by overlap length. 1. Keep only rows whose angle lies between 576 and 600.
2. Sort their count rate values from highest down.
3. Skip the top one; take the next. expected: 42.49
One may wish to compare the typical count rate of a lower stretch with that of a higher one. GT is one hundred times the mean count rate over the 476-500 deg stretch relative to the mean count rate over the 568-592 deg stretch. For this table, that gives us 103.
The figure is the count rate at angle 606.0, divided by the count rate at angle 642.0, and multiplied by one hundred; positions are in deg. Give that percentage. 99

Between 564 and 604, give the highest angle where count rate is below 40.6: 602.0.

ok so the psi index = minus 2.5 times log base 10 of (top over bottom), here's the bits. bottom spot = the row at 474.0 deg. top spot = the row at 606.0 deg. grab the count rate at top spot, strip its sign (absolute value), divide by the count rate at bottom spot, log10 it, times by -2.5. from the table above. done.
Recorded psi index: 0.086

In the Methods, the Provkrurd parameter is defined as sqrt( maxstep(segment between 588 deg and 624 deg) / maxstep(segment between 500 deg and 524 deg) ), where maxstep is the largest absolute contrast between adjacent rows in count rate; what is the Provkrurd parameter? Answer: 1.0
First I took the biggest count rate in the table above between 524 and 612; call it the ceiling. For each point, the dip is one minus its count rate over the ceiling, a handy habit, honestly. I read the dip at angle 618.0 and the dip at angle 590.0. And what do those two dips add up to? 0.12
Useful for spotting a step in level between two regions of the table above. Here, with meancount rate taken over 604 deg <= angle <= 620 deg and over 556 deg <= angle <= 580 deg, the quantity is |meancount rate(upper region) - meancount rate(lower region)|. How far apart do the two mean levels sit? 1.7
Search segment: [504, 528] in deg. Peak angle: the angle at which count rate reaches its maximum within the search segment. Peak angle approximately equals 506.0 deg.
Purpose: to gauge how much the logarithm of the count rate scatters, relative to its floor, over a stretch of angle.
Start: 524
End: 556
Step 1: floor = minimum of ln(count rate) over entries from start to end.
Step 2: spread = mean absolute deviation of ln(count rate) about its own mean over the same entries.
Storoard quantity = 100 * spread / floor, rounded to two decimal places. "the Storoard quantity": 0.13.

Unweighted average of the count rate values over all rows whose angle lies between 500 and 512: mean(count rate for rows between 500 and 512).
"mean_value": 43.1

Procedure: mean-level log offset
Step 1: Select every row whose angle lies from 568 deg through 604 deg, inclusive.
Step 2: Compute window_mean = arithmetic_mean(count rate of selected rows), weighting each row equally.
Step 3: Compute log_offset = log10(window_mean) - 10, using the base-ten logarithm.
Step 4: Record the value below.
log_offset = -8.39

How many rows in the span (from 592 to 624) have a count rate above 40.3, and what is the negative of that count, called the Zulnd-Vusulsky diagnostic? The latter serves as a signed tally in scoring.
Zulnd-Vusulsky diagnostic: -1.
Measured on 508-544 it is -6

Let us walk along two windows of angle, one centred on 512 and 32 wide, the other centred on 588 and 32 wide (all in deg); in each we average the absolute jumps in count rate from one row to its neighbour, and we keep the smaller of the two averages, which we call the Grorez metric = 0.93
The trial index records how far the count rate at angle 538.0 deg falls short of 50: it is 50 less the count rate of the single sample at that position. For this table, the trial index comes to 9.8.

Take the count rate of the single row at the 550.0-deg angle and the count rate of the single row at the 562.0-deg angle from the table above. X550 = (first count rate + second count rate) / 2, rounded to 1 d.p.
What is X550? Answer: 40.5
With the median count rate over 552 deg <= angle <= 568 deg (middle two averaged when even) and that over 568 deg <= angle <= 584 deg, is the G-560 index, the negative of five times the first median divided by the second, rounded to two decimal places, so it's -5.02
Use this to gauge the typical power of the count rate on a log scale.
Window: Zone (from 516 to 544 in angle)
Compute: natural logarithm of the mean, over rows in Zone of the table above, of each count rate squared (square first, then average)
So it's 7.41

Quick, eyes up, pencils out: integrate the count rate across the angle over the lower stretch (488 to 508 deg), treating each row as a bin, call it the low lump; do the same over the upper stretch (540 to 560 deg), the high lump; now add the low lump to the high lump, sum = 1670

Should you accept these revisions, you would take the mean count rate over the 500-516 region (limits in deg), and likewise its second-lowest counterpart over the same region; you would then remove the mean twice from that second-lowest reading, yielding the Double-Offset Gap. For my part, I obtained -43.4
